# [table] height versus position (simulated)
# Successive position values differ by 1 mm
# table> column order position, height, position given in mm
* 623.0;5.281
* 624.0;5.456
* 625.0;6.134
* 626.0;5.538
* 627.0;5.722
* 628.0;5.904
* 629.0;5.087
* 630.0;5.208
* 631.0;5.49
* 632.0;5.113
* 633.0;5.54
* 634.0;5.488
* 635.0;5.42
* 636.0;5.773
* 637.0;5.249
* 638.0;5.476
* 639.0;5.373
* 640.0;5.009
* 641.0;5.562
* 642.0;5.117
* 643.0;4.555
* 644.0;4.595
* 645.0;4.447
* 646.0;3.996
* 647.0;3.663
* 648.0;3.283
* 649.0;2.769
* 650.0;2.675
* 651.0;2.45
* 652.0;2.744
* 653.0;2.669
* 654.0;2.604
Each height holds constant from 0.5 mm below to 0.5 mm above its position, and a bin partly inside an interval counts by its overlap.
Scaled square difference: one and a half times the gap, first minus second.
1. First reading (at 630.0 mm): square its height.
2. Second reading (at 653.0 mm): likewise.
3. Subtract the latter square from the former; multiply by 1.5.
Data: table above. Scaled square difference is 30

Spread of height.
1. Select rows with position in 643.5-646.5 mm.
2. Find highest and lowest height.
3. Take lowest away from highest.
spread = 0.60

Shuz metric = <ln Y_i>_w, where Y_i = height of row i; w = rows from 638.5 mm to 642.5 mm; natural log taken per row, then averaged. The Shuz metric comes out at 1.66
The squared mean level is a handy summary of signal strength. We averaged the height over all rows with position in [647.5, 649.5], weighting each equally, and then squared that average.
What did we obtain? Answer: 9.2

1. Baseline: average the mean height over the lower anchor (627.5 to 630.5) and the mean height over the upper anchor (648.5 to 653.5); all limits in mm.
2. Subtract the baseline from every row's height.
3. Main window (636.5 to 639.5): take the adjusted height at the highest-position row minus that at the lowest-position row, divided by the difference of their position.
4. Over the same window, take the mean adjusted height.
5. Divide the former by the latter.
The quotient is 0.05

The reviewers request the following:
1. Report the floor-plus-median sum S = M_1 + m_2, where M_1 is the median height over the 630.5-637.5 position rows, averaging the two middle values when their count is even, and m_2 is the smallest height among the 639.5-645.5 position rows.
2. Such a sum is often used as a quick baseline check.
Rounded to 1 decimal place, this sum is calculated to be 9.9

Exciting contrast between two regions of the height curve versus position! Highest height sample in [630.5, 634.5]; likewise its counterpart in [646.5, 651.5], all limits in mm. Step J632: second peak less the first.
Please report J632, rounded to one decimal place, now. -1.9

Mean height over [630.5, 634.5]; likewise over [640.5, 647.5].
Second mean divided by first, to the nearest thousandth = 0.844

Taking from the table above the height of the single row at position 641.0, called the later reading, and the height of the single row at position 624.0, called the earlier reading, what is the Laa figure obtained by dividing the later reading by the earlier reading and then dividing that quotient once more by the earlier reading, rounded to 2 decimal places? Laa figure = 0.19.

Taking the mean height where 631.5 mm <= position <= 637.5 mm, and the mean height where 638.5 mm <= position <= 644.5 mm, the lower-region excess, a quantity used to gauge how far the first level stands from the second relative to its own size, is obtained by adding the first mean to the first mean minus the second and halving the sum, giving 2.9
